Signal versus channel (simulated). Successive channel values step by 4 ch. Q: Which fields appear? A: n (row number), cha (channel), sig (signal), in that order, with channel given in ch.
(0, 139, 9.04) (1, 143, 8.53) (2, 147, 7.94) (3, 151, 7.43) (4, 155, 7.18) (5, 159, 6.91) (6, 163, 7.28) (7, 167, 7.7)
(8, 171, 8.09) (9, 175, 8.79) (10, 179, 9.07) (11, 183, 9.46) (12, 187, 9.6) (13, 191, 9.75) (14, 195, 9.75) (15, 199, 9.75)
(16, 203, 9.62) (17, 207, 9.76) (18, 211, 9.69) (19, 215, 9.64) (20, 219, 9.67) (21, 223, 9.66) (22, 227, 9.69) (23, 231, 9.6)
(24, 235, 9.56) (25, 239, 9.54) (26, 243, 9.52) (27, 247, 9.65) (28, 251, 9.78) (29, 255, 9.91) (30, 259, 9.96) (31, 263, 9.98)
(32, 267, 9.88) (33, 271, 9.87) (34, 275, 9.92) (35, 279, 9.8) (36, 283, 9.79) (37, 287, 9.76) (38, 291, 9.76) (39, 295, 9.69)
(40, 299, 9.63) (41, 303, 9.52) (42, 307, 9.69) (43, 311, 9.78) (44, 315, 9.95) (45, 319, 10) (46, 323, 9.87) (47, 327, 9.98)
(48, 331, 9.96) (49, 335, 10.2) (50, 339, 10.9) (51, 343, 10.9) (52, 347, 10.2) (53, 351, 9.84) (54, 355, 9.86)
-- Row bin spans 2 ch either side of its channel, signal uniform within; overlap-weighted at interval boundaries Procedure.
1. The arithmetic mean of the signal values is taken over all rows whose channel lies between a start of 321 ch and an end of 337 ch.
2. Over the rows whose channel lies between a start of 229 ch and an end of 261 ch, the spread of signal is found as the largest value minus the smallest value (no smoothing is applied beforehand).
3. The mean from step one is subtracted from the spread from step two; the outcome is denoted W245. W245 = -9.6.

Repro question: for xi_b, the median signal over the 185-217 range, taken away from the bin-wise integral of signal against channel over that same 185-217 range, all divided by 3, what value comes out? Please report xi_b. 100.2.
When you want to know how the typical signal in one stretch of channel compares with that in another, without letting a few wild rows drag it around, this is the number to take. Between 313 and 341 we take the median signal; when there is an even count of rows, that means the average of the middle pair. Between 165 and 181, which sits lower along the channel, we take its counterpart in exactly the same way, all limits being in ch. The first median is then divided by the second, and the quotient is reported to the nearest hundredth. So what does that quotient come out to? 1.18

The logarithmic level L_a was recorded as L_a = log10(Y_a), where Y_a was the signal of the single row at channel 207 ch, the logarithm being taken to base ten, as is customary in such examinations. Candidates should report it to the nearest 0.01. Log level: 0.99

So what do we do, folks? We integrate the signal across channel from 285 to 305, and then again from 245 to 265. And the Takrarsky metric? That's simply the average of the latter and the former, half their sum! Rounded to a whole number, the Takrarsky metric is 195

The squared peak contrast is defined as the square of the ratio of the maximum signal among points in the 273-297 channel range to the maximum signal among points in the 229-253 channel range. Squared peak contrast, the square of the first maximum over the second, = 1.03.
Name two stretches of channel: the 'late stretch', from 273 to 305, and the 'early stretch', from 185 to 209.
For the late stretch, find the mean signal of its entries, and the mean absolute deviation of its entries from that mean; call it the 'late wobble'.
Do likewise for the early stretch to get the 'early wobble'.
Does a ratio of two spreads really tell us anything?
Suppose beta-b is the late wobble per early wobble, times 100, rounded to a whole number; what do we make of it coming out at 143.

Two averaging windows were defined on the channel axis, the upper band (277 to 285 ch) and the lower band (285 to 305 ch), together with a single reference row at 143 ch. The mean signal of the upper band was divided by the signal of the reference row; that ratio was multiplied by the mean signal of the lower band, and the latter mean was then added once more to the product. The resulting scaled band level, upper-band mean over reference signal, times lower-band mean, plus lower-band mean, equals 20.8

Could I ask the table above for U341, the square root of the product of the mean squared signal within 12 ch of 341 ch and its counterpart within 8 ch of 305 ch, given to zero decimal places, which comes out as 100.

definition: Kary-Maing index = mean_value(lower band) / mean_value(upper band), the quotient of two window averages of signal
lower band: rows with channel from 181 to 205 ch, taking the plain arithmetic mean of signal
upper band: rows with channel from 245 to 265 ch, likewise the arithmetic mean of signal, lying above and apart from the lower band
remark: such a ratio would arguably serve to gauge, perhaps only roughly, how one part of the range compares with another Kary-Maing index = 0.980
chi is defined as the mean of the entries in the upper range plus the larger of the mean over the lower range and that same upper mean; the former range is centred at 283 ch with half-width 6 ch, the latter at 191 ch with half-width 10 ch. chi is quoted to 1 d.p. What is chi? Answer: 19.6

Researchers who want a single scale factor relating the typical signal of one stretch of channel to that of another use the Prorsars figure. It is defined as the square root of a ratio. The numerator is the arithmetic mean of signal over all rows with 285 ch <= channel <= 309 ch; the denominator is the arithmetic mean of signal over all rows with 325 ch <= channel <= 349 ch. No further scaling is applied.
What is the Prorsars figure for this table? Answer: 0.967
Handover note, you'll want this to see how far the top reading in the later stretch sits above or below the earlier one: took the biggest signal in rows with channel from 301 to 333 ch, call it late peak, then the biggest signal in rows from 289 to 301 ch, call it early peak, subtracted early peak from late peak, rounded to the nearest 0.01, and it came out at 0.24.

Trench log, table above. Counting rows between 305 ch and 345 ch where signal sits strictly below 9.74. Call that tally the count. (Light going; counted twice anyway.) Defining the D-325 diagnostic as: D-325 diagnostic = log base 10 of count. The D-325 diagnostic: 0.0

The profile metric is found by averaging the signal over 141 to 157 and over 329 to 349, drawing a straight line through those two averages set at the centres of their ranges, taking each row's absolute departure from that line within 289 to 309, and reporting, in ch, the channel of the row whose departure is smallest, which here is 291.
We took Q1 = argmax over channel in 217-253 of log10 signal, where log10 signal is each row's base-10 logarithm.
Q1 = 251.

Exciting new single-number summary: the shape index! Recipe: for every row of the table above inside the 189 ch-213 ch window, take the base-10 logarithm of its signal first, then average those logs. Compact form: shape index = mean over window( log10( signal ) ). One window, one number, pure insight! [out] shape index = 0.99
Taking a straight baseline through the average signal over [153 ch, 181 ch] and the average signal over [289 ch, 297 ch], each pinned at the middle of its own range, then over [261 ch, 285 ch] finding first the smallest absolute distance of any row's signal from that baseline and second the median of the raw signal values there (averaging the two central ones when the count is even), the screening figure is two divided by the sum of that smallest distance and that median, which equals 0.198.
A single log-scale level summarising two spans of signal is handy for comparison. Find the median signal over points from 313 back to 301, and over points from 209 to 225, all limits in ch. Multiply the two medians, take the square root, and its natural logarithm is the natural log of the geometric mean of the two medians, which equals 2.27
